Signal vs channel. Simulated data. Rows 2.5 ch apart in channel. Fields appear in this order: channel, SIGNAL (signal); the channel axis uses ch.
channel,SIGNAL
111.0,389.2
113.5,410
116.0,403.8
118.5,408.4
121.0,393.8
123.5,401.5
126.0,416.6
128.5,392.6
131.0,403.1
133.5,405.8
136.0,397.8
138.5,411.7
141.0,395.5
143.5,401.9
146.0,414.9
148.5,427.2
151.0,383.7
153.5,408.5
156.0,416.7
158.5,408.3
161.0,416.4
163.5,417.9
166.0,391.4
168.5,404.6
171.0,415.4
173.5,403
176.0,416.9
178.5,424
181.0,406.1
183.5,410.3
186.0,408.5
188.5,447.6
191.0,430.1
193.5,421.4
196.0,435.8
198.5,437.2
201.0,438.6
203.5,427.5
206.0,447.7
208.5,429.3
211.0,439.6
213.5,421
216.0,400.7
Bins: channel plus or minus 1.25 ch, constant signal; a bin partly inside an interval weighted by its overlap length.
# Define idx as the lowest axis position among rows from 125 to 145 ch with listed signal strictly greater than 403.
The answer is 126.0 ch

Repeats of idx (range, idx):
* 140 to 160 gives 146.0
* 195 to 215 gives 196.0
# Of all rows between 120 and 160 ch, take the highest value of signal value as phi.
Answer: 427.2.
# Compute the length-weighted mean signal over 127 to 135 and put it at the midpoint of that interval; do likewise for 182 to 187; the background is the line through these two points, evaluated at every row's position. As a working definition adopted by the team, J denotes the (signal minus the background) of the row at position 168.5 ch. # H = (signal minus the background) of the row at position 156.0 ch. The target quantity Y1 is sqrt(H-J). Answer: 4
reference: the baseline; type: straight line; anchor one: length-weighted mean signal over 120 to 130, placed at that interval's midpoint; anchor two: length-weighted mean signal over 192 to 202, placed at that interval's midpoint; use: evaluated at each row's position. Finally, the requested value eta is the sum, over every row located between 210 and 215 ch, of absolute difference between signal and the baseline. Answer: 20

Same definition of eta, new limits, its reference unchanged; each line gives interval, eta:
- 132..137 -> 9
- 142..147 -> 12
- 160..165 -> 1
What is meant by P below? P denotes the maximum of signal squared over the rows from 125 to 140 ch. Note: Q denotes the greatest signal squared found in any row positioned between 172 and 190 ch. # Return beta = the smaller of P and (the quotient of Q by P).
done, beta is 1.15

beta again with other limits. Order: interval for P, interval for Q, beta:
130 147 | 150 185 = 1.04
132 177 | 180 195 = 1.10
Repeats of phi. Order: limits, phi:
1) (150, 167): 417.9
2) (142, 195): 447.6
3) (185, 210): 447.7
